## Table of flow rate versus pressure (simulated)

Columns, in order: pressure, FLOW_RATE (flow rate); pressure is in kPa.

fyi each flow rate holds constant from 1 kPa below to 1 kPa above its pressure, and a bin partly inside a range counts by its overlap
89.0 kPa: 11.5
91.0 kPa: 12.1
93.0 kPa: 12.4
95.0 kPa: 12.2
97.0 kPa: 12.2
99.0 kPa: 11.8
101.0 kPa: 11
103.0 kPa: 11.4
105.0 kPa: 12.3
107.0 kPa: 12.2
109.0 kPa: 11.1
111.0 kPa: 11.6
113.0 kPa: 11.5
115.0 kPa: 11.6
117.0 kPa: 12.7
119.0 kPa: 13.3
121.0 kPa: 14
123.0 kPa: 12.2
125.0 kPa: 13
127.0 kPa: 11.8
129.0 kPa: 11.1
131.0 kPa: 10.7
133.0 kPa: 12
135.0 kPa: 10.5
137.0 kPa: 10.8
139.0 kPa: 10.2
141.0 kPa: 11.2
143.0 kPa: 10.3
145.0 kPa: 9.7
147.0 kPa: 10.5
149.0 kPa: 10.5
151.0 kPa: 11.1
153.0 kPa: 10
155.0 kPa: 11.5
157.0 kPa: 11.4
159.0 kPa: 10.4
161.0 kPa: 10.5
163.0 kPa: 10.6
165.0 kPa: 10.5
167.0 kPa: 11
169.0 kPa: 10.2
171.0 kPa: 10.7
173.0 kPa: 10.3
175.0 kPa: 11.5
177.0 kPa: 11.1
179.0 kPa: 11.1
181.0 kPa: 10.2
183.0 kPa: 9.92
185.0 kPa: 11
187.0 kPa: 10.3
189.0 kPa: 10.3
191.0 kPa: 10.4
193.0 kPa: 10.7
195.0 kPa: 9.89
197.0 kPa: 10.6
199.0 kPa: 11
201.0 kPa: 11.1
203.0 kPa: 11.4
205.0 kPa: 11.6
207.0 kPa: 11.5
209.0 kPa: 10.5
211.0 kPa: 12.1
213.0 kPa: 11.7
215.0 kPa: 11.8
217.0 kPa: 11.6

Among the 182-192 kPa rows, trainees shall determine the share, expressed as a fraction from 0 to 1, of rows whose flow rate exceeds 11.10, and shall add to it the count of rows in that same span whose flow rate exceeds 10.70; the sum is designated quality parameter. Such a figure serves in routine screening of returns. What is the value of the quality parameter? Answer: 1.0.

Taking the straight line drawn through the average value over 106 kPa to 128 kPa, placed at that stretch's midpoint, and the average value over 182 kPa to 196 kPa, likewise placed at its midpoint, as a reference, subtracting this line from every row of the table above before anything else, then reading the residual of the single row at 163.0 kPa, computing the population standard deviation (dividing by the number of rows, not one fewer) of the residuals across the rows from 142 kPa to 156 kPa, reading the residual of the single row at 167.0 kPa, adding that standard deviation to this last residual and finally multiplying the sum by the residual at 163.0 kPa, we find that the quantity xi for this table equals -0.31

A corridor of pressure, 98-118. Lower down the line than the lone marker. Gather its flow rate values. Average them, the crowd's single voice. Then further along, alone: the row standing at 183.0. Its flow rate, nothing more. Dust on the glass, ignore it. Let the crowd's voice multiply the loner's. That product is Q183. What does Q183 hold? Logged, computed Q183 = 116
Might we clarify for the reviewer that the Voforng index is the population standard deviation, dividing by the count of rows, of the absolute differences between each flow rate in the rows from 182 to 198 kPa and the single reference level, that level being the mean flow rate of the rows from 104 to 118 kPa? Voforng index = 0.35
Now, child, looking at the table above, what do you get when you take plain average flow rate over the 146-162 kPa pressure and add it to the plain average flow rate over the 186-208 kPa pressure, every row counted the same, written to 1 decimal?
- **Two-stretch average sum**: 21.5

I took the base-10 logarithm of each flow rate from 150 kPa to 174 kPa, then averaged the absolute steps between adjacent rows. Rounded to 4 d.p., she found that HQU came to 0.0229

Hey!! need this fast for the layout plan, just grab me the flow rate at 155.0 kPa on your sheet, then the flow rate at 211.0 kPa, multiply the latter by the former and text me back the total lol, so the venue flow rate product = 139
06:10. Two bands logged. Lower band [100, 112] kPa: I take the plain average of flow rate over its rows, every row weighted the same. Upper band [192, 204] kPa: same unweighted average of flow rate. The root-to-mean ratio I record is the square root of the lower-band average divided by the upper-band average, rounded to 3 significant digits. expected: 0.316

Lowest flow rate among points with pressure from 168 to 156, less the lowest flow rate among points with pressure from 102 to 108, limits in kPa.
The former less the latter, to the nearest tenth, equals -1.0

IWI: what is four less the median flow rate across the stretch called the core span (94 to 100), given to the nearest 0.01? -8.20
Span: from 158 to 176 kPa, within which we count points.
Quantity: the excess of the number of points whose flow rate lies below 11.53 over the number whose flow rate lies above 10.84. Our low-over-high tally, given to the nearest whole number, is 7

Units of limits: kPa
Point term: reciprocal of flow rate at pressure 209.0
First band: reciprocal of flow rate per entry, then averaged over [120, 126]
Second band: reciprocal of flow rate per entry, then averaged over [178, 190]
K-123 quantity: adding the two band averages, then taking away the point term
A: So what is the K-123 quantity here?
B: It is 0.077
